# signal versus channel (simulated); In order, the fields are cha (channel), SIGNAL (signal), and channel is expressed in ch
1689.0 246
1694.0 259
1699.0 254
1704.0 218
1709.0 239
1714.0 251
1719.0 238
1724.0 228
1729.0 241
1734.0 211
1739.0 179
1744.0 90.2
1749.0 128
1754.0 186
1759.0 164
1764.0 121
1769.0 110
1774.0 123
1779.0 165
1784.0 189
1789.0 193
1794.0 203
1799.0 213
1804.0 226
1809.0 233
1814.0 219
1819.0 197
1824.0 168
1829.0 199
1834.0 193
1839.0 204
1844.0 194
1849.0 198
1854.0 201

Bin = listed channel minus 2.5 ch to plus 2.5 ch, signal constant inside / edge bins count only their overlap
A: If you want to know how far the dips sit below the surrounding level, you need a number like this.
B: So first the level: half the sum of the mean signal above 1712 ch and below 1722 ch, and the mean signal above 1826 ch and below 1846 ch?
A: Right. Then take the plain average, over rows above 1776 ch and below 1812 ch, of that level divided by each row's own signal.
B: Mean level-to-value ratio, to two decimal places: 1.10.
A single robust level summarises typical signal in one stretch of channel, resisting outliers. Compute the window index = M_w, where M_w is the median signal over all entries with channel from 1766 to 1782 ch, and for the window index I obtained 123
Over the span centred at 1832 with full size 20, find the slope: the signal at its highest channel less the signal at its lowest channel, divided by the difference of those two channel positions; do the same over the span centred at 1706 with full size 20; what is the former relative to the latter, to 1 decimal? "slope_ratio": -12.0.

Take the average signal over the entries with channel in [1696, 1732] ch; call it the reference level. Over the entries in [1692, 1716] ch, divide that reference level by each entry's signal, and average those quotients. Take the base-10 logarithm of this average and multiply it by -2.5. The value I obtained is 0.02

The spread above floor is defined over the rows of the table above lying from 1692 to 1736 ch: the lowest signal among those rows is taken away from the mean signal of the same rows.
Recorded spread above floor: 27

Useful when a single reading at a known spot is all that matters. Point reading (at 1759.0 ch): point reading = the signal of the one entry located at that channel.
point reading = 164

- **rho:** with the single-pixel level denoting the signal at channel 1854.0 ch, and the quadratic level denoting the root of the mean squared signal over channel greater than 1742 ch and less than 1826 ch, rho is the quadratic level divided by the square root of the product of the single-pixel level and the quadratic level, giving 0.94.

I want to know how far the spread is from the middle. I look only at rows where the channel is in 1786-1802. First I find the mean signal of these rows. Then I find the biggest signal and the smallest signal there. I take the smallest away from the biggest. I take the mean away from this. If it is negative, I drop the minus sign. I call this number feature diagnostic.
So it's 183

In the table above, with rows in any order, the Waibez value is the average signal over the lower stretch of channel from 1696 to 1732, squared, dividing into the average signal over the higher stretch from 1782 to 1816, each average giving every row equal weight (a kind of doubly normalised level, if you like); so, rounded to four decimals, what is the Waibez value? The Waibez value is 0.0037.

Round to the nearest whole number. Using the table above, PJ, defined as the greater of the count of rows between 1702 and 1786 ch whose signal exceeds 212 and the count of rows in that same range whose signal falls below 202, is 10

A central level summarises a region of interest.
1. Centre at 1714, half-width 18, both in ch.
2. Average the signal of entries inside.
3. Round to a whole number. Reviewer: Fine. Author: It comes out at 238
